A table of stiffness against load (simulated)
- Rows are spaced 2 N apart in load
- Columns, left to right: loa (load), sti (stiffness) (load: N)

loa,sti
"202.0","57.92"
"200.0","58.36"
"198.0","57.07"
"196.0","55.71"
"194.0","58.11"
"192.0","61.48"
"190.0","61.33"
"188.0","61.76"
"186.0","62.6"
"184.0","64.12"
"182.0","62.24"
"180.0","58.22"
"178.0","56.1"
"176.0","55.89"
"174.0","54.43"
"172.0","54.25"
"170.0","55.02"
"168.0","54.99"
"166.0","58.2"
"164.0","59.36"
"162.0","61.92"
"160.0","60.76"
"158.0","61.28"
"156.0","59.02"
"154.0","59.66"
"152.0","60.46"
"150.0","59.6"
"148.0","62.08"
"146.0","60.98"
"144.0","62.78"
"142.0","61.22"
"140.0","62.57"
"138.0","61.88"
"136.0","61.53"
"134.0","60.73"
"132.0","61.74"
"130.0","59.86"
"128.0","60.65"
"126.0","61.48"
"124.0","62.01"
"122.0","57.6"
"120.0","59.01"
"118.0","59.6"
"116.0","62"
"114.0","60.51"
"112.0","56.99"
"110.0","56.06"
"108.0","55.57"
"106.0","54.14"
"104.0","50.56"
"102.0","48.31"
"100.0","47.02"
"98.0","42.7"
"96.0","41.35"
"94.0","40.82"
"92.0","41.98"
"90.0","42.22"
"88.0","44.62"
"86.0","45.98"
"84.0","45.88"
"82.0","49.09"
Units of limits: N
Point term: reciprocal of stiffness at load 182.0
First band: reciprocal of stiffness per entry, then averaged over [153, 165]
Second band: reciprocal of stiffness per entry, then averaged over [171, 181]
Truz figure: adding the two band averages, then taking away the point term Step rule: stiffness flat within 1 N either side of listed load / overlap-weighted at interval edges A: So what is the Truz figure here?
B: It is 0.0185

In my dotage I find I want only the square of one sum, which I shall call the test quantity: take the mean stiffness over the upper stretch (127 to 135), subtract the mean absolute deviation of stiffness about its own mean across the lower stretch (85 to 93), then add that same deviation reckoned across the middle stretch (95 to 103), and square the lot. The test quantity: 3840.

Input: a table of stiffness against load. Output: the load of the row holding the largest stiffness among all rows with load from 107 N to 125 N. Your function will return 124.0 N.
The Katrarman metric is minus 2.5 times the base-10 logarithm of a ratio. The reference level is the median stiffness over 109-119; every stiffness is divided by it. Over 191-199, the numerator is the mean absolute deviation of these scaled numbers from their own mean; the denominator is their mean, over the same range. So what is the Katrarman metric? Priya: 3.8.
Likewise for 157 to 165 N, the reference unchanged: 4.7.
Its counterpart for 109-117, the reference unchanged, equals 3.5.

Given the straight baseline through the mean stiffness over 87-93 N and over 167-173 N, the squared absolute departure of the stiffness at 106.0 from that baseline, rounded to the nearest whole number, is 78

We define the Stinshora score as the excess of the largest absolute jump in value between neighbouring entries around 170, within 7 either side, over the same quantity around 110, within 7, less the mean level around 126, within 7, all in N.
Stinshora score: -60.7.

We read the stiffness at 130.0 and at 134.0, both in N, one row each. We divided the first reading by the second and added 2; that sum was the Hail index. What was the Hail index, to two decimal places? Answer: 2.99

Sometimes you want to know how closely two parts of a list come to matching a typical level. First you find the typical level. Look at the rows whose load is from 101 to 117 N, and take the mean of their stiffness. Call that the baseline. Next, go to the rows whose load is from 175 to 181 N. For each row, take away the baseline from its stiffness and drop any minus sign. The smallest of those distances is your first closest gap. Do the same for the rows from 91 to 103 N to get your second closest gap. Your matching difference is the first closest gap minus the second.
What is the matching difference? -7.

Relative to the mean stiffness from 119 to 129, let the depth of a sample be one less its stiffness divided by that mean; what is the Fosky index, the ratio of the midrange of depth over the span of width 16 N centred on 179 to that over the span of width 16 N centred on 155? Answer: -2.41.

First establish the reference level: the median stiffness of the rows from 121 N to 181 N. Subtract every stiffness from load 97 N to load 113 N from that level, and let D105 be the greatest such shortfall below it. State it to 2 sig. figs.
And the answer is 18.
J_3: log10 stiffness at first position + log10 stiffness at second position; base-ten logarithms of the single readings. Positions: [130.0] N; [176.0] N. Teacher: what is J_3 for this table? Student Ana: 3.52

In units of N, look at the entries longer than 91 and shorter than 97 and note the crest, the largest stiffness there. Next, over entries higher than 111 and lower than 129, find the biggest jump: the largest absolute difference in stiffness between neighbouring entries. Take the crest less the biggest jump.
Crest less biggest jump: 38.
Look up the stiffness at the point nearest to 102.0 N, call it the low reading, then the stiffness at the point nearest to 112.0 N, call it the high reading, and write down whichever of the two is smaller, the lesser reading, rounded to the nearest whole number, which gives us 48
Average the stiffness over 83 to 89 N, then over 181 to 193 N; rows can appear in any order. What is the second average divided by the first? 1.37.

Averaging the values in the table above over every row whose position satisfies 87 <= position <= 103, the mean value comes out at 44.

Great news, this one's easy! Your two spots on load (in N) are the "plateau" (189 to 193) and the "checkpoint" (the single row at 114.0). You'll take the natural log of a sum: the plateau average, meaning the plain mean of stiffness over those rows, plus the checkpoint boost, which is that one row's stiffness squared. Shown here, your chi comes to 8.22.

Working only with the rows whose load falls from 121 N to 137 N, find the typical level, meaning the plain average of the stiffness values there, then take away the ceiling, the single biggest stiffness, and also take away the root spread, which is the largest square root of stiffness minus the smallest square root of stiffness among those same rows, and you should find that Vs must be -1.6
